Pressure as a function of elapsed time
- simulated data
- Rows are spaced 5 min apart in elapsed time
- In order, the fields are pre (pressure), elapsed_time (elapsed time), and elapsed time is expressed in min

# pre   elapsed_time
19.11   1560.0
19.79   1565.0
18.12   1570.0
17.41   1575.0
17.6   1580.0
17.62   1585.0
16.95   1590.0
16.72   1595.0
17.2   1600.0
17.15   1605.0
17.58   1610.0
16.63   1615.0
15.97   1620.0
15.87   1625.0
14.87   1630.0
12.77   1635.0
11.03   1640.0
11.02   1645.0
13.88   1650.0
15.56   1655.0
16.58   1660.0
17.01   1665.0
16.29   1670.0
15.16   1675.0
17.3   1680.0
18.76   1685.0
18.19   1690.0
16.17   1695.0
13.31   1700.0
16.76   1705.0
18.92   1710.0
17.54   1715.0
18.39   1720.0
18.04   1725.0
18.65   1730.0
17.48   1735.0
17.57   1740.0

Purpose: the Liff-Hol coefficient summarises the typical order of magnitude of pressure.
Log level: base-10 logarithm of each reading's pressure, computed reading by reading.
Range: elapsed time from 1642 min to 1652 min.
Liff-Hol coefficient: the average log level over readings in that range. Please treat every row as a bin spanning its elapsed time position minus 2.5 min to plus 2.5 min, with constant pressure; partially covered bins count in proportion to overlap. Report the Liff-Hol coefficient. 1.09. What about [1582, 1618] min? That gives 1.23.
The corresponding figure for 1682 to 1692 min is 1.27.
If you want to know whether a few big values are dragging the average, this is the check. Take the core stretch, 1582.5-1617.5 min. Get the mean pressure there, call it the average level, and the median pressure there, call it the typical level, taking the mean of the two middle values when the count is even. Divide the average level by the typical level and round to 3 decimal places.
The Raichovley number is 0.998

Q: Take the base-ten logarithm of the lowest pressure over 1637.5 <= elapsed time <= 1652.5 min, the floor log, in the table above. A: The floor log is 1.04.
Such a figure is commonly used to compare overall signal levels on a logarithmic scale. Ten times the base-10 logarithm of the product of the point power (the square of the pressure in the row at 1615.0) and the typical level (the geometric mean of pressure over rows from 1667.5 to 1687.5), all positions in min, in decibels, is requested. 36.7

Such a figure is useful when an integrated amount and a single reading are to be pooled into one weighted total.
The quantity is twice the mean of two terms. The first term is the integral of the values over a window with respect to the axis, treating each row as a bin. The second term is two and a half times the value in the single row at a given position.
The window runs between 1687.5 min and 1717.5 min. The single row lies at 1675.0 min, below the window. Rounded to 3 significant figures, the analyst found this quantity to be 542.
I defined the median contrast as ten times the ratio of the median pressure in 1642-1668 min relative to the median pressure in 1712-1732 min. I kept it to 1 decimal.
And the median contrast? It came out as 8.5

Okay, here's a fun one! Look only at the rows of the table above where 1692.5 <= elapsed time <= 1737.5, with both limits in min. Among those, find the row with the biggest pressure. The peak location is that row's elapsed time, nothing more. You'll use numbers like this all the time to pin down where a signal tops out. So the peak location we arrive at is 1710.0 min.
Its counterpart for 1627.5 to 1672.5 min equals 1665.0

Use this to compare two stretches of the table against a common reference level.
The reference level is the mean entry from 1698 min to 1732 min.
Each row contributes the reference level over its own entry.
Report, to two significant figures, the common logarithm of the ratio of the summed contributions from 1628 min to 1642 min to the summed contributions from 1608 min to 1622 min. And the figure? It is 0.12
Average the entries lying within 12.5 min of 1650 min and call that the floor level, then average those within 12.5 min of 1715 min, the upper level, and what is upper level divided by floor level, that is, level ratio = 1.32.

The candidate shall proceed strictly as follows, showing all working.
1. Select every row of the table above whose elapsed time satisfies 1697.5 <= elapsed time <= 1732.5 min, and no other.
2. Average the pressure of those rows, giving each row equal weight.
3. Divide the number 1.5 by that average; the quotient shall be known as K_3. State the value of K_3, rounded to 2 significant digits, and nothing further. 0.086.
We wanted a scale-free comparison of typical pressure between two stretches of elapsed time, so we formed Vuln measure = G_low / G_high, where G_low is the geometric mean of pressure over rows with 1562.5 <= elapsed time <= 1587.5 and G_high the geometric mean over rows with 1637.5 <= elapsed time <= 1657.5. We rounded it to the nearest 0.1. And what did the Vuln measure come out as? 1.4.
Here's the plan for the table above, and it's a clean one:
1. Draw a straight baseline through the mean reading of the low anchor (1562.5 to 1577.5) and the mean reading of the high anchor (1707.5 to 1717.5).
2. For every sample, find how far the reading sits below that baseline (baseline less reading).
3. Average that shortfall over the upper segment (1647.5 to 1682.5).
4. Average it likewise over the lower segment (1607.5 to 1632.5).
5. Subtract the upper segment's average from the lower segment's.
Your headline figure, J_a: -0.1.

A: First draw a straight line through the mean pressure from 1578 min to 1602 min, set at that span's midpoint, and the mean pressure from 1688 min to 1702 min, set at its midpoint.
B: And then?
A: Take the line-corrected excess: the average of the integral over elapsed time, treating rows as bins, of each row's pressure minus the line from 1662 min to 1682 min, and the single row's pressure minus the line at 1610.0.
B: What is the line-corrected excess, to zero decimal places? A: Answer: 3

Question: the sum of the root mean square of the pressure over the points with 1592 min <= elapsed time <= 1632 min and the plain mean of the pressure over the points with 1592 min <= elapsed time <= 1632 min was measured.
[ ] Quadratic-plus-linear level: 33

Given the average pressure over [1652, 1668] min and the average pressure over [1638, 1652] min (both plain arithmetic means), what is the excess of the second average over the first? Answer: -4.4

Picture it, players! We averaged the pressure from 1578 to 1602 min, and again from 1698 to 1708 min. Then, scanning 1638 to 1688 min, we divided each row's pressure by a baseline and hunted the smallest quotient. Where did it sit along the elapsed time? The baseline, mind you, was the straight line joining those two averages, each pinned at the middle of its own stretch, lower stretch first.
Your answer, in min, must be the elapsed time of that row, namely 1640.0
